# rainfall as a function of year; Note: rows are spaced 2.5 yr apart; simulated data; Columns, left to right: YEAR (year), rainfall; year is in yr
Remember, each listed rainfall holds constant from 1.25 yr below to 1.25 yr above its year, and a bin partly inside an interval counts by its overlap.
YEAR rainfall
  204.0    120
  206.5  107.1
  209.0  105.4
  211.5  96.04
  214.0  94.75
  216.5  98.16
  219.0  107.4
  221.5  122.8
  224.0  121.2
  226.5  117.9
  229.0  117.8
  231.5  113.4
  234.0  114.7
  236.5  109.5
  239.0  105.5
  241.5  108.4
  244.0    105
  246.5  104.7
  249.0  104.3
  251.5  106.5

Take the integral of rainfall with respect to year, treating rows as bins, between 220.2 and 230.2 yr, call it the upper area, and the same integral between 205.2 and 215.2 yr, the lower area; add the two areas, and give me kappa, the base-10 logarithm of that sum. 3.34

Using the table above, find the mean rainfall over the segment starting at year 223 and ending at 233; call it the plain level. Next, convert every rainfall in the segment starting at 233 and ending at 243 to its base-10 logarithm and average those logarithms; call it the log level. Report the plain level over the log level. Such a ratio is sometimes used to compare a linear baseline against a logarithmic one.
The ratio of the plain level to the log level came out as 58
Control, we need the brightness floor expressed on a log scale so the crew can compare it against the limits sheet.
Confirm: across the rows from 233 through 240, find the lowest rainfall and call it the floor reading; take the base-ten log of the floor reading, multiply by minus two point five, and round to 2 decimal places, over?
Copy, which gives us -5.06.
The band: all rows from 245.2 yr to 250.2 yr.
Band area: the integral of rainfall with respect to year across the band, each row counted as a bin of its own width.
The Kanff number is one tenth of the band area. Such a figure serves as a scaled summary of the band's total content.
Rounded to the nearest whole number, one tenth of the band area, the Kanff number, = 52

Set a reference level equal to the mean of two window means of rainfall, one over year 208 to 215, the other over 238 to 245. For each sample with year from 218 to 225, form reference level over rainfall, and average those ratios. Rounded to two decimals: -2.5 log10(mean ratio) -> 0.14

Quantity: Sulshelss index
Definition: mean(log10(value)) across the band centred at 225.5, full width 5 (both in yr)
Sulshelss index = 2.08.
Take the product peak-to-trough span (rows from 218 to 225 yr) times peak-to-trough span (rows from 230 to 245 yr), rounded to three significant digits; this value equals 149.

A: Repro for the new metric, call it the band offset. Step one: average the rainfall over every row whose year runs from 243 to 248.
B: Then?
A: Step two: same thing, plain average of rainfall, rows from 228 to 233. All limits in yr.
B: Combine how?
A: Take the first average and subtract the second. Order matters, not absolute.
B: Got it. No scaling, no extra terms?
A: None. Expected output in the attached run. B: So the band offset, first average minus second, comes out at -11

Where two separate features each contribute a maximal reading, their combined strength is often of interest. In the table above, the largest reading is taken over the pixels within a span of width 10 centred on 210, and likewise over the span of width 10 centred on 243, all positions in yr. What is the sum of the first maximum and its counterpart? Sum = 215.5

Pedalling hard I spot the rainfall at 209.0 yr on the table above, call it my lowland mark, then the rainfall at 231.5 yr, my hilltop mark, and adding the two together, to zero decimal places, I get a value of 219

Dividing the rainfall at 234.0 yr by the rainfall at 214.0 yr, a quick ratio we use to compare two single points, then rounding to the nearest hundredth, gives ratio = 1.21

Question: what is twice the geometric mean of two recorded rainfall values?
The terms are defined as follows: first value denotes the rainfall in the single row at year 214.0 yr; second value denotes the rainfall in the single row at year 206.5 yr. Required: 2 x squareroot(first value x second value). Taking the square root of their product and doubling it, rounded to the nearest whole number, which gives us 201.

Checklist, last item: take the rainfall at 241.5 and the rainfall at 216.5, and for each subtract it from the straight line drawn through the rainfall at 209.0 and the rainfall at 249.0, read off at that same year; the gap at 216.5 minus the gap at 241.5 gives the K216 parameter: 11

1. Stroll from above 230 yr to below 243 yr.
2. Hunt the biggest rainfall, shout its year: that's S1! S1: 234.0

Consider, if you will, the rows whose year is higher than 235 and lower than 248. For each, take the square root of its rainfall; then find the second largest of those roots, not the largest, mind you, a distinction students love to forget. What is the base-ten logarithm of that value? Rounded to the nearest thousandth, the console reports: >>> 1.018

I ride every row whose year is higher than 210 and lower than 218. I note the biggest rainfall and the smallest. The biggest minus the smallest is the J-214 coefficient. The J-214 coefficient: 3.4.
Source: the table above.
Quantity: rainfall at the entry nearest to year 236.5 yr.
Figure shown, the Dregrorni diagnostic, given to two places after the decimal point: 109.50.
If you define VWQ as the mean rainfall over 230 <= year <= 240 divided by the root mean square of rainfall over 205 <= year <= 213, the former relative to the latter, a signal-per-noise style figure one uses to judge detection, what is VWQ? 1.08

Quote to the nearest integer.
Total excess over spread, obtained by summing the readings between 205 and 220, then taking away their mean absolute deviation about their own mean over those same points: 604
